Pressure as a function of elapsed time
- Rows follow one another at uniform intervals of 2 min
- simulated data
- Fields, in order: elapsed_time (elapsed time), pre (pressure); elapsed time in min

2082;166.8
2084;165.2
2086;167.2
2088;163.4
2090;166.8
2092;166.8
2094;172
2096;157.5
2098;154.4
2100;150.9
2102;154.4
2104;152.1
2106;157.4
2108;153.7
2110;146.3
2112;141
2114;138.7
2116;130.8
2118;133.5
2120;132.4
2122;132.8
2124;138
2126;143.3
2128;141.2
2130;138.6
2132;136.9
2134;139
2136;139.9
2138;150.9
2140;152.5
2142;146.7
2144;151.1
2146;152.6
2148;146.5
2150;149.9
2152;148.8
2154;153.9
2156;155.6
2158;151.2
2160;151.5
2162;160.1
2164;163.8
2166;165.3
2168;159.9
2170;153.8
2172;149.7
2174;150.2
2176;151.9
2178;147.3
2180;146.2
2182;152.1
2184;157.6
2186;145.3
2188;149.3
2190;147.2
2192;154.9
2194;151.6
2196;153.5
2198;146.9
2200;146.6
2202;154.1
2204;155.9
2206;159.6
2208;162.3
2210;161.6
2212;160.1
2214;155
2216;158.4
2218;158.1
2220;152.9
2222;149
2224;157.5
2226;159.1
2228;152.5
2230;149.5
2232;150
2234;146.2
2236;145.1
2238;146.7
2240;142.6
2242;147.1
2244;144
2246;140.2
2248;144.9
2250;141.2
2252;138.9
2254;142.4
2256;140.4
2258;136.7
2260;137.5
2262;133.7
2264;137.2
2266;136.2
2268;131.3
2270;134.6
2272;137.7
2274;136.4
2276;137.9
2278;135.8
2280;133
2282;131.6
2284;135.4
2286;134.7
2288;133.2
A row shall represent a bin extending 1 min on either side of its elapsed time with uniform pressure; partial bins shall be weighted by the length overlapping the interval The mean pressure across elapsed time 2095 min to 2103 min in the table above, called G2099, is 154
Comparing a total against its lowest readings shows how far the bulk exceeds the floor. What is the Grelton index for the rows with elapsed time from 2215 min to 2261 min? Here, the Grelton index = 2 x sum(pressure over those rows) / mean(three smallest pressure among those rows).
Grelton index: 49.1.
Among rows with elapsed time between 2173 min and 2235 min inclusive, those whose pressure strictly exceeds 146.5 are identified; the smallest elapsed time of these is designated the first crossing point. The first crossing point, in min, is 2174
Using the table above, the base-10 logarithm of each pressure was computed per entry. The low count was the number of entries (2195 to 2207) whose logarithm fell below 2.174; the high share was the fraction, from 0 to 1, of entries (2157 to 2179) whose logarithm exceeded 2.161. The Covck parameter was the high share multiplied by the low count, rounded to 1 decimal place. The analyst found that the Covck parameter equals 2.0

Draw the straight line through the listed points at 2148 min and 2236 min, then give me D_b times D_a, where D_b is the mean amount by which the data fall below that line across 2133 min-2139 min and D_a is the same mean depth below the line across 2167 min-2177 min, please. -24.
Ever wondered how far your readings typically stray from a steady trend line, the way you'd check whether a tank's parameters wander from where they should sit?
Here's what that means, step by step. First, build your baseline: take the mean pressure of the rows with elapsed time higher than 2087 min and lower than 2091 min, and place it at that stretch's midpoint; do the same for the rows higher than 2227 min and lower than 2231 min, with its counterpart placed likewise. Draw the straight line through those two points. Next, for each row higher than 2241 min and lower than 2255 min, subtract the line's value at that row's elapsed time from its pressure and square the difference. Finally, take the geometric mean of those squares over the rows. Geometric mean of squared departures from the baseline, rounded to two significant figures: 35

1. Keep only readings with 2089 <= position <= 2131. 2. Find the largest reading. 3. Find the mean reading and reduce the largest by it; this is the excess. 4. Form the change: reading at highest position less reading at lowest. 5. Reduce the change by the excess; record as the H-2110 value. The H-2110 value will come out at -52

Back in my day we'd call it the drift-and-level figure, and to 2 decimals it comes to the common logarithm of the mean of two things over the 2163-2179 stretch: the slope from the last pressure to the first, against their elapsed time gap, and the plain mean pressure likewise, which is 1.89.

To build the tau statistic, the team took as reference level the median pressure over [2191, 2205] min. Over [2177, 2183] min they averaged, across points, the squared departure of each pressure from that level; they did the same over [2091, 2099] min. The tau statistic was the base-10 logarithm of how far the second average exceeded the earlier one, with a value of 2.01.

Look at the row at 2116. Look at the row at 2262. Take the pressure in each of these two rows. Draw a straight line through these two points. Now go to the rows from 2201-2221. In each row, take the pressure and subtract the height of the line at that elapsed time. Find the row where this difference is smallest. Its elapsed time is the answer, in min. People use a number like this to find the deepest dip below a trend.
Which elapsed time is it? 2220 min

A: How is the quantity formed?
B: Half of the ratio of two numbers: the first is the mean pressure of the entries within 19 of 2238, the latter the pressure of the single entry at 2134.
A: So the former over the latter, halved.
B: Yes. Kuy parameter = 0.528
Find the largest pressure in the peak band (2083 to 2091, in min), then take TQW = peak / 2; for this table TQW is 83.6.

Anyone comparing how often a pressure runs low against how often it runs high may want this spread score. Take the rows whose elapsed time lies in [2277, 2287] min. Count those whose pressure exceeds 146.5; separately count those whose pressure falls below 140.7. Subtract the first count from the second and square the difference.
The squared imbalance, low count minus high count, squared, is 25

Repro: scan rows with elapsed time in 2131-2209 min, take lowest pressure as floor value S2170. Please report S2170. 136.9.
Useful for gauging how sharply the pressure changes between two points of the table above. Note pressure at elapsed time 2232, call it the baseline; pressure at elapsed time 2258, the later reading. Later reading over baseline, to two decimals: 0.91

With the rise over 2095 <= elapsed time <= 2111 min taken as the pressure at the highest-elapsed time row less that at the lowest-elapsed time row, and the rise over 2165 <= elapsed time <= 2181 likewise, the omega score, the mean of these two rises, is -15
